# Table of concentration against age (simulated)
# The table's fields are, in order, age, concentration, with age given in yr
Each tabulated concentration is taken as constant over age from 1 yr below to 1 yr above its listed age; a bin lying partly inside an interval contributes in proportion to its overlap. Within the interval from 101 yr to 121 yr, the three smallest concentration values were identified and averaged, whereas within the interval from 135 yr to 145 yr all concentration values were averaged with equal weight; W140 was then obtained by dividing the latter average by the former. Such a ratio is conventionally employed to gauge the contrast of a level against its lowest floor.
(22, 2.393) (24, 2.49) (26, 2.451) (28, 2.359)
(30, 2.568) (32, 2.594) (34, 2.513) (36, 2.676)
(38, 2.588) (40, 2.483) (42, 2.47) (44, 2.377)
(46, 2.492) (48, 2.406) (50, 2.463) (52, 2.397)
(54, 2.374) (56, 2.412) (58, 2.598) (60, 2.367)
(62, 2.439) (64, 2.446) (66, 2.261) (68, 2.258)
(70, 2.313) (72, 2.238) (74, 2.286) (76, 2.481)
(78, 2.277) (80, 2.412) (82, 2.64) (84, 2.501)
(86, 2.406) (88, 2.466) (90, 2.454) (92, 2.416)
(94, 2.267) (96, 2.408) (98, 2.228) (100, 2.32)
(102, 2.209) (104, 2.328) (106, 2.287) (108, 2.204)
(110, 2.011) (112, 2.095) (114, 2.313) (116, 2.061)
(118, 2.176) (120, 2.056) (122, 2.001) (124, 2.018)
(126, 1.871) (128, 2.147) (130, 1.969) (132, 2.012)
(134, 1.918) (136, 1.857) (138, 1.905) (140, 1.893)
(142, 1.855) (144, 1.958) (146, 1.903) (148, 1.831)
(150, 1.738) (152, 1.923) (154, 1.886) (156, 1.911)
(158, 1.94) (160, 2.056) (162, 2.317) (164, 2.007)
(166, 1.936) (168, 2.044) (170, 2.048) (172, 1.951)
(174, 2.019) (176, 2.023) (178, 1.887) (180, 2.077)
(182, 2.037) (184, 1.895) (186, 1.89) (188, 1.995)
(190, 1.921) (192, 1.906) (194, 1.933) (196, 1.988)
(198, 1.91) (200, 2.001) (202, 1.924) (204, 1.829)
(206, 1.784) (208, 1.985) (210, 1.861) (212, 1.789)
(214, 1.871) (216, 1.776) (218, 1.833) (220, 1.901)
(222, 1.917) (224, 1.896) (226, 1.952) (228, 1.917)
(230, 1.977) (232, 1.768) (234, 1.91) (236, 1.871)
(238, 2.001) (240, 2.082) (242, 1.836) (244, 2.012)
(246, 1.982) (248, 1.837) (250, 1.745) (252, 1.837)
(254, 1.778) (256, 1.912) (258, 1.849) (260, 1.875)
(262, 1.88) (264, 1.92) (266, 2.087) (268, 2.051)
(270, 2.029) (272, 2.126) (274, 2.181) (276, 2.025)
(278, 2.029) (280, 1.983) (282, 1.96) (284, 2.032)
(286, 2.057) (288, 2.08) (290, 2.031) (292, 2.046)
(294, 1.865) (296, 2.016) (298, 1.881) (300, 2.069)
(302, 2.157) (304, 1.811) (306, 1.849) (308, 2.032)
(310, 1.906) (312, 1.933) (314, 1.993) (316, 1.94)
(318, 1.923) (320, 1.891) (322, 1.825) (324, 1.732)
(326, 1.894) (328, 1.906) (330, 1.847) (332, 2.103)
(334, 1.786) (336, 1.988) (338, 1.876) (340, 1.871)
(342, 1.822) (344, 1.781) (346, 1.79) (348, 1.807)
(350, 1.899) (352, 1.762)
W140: 0.93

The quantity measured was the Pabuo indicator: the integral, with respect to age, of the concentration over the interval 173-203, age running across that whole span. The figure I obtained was 58.8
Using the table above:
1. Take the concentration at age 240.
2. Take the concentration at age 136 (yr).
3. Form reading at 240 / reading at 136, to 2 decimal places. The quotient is 1.12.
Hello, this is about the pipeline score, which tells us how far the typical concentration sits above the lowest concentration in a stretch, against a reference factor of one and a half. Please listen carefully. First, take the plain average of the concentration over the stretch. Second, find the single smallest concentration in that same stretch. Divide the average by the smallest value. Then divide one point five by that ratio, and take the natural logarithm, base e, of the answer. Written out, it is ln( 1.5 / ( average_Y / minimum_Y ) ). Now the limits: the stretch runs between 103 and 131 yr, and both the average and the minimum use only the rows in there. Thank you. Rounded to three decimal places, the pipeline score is 0.285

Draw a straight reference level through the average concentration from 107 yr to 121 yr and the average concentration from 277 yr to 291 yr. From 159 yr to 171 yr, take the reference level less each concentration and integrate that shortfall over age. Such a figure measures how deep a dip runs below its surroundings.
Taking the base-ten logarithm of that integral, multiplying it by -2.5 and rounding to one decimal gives 1.1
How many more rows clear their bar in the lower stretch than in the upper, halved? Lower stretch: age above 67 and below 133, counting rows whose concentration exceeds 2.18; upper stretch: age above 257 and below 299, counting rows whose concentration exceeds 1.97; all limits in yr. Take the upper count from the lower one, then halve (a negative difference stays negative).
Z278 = 4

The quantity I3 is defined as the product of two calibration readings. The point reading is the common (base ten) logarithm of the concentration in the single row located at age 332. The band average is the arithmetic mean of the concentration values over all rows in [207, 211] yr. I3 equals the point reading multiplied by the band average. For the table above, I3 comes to 0.62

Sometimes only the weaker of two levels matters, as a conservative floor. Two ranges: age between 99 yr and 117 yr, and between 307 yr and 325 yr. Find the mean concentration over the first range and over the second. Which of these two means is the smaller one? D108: 1.91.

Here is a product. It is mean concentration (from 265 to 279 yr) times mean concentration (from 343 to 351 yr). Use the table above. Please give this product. 3.8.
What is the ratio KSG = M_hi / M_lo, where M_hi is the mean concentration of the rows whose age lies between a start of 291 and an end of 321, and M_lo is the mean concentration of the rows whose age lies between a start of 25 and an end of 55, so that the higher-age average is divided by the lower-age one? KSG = 0.79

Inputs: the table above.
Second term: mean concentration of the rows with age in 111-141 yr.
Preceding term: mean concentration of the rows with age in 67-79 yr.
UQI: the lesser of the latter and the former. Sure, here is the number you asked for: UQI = 2.02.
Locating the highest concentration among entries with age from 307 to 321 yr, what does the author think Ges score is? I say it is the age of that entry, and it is 308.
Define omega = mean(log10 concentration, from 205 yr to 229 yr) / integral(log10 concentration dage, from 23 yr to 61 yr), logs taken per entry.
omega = 0.018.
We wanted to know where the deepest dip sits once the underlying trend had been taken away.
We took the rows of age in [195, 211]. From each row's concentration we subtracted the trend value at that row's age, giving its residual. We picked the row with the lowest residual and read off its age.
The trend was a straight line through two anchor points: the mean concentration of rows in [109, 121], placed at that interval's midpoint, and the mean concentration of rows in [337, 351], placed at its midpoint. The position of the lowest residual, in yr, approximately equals 206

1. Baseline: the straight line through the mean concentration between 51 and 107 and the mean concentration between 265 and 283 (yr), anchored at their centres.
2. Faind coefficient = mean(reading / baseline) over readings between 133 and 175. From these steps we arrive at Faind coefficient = 0.87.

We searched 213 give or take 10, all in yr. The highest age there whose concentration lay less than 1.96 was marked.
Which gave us 222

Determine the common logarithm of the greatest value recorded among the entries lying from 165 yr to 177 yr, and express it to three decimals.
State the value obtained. 0.311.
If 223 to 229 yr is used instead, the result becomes 0.290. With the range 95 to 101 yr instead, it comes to 0.382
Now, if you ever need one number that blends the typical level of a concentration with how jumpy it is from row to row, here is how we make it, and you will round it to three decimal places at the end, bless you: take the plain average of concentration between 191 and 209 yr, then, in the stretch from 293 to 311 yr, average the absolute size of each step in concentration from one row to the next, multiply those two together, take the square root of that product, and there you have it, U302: 0.548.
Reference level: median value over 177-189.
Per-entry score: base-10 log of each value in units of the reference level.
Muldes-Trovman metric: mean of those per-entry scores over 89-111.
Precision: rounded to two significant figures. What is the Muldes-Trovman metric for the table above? 0.069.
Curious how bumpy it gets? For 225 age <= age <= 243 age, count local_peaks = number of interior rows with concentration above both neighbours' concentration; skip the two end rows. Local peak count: 3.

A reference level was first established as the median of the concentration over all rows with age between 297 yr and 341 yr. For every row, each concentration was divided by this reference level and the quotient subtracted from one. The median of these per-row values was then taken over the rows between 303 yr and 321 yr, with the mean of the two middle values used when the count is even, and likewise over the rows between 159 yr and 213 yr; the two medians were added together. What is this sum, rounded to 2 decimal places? -0.04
